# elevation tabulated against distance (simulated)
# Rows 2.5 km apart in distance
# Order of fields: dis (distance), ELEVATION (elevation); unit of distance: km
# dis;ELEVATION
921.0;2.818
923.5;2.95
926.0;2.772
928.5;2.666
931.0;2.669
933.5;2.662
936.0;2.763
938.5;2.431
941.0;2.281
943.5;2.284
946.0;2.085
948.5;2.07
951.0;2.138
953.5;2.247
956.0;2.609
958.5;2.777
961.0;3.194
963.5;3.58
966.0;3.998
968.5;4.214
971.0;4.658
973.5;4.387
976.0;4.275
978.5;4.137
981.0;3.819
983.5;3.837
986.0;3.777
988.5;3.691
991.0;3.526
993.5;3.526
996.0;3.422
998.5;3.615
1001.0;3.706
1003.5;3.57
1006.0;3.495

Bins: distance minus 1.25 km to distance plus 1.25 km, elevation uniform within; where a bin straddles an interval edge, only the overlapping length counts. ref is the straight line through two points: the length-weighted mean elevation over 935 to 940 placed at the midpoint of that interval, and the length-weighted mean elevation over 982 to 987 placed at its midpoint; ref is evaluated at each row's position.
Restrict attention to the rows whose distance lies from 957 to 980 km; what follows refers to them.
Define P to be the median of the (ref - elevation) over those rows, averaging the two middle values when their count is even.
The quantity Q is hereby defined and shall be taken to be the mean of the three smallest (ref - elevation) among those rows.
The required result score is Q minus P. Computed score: -0.290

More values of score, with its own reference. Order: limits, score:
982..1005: -0.440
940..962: -0.207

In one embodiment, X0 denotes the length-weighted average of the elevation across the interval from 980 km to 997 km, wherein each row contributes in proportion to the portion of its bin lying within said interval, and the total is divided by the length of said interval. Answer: 3.7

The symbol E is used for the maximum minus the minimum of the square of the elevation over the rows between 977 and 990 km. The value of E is 3.5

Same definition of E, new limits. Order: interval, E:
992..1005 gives 2.0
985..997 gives 2.6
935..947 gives 3.3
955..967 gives 9.2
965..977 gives 5.7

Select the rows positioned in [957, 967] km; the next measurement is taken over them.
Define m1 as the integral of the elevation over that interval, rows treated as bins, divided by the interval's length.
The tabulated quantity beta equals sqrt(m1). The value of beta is 1.83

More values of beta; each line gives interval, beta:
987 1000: 1.89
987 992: 1.90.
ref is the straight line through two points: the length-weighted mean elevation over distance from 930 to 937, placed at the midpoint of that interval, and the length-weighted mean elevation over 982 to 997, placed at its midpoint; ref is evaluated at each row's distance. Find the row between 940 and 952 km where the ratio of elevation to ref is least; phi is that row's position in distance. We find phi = 948.5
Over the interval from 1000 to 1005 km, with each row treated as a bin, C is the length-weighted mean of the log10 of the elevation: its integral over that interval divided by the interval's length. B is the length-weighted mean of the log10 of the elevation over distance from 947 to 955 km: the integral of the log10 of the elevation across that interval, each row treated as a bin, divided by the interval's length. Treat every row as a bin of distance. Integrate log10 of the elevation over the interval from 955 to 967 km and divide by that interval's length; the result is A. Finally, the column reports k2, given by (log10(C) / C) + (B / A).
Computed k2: 0.2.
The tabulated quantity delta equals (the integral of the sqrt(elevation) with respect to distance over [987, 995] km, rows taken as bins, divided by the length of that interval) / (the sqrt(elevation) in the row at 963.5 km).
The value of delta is 1.00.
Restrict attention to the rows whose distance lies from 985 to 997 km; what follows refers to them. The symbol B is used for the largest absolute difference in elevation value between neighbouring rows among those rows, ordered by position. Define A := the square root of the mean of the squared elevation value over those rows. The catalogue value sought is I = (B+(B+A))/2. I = 2.0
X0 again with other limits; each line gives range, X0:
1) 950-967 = 2.9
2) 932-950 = 2.4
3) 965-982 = 4.2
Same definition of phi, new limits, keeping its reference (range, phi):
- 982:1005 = 996.0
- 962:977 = 963.5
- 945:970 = 948.5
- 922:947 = 946.0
